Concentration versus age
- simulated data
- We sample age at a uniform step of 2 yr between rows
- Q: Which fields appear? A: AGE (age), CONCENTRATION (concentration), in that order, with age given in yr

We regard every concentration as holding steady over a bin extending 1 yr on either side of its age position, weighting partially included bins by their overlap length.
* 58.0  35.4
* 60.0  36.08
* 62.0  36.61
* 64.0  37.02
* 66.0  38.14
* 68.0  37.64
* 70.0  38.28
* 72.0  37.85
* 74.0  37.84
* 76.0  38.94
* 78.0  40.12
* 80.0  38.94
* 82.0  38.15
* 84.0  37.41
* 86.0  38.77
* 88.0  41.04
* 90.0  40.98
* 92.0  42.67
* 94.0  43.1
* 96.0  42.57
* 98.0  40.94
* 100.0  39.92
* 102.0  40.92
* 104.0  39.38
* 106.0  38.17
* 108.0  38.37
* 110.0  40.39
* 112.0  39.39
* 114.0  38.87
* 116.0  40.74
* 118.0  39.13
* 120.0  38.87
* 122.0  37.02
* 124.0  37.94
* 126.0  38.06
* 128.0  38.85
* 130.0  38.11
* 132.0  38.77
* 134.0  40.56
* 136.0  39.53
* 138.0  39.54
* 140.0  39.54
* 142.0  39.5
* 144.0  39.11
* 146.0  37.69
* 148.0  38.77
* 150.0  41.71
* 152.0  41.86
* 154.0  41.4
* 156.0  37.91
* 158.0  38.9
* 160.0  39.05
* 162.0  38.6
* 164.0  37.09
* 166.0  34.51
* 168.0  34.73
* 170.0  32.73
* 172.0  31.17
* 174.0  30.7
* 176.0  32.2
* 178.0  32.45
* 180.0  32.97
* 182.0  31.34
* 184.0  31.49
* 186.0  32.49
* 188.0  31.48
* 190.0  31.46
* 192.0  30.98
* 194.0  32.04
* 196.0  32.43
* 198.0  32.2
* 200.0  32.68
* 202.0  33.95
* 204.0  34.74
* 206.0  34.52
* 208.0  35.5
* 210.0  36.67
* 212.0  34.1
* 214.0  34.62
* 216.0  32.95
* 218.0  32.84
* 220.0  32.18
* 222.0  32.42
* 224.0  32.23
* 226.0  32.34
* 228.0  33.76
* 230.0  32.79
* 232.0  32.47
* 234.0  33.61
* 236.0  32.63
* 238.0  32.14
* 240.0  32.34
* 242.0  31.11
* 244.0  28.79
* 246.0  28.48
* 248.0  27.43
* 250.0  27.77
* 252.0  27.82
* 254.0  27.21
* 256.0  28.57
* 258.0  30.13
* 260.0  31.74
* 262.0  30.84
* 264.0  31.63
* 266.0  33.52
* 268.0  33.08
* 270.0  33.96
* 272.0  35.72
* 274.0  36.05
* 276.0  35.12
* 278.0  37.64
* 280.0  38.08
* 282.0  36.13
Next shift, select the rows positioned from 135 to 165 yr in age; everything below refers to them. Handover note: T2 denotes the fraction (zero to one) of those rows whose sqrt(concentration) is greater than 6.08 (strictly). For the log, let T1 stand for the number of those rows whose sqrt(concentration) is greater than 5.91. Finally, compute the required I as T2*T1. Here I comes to 15.0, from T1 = 15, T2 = 1.00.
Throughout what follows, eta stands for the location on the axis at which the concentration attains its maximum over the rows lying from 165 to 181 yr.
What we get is 168.0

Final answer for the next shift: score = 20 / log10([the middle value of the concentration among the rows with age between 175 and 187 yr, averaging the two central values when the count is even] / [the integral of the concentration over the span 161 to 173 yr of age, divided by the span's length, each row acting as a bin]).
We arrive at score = -623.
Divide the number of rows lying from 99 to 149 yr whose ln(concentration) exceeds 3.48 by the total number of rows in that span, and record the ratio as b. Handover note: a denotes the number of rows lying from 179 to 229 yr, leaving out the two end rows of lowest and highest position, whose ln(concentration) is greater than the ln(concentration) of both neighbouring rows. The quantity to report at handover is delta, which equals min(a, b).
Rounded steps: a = 6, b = 1.00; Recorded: 1.0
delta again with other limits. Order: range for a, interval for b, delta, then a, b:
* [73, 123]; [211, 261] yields 0.4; 6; 0.36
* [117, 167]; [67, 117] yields 1.0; 4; 1.00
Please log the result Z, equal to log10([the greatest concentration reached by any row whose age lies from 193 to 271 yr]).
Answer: 1.56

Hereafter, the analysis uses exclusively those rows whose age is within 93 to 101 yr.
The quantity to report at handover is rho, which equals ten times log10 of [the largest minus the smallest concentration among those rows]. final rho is 5.0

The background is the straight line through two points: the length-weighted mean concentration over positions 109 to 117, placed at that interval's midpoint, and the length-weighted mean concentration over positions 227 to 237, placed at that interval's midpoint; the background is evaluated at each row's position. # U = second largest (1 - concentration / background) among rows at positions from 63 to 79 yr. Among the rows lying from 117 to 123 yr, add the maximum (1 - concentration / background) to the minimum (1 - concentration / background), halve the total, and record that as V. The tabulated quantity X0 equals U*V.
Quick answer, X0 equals 0.004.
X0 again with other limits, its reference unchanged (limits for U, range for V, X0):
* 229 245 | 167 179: 0.004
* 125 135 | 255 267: 0.000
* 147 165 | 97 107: 0.000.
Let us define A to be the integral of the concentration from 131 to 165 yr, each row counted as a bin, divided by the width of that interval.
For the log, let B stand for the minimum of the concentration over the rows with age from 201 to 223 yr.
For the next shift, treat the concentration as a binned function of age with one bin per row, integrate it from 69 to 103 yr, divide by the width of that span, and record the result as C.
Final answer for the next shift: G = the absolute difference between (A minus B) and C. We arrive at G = 33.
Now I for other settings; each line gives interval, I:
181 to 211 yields 0.0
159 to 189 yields 0.6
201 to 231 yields 0.0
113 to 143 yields 15.0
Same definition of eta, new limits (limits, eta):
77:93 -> 92.0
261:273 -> 272.0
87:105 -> 94.0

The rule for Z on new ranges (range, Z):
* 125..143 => 1.61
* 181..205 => 1.54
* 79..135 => 1.63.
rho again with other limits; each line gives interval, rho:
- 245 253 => 0.2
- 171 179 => 2.4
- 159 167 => 6.6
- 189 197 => 1.6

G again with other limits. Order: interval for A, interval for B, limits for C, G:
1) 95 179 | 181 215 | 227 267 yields 23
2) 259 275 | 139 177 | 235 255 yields 27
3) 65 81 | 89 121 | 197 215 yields 34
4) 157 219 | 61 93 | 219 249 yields 35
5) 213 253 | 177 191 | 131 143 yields 39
